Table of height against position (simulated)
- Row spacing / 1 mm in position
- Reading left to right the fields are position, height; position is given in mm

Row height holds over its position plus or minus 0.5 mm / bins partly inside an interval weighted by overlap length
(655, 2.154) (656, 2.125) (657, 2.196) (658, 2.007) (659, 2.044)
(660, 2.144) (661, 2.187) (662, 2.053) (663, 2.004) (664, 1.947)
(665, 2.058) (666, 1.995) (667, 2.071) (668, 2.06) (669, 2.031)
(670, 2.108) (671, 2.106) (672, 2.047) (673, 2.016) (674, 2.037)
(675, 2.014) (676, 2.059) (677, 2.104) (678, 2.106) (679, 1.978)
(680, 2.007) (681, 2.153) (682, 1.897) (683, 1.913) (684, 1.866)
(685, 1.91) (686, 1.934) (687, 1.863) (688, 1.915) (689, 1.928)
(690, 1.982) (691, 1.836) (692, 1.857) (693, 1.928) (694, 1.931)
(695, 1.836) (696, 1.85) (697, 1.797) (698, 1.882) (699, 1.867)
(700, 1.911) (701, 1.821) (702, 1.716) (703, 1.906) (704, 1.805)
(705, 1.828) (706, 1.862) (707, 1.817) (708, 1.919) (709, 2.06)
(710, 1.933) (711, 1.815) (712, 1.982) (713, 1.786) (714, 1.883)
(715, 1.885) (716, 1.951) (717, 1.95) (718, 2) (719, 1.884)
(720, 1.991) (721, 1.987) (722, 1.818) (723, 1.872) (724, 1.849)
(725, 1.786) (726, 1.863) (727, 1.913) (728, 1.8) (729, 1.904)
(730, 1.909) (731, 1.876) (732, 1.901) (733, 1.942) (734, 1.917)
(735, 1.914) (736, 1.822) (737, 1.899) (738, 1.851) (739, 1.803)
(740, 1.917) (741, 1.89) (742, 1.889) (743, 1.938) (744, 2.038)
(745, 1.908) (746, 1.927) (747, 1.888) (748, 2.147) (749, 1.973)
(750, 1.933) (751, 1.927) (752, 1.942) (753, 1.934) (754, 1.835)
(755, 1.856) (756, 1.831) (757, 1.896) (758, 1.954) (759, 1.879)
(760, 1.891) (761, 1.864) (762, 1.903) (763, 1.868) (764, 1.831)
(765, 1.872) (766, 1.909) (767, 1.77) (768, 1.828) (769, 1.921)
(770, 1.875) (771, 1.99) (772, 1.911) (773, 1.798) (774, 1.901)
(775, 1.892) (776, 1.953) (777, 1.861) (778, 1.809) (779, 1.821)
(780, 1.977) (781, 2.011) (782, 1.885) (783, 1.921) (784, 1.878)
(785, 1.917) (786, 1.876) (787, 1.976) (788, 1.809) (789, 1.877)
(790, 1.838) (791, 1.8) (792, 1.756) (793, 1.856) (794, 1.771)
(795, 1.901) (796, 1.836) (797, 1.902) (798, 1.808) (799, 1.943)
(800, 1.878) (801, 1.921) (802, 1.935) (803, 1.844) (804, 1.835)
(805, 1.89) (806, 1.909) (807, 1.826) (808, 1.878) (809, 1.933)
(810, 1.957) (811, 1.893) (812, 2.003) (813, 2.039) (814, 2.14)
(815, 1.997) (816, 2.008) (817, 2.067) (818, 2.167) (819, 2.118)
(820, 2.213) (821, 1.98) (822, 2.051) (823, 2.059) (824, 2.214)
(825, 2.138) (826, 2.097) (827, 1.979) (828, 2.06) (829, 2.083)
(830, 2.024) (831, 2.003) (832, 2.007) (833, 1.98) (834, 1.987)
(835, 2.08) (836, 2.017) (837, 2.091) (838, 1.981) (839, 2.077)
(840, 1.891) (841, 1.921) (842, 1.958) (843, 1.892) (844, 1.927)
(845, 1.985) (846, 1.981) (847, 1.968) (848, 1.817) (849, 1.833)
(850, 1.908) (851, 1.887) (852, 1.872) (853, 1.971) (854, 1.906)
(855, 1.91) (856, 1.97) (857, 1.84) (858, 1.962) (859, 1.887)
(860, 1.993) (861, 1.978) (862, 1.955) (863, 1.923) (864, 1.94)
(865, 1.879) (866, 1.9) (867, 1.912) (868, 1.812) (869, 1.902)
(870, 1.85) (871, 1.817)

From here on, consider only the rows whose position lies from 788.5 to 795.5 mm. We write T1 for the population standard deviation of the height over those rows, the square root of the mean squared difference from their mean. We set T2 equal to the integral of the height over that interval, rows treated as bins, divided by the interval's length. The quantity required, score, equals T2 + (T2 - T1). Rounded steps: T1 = 0.050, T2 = 1.83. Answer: 3.61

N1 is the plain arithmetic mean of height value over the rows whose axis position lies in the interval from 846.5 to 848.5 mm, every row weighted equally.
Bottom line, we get 1.89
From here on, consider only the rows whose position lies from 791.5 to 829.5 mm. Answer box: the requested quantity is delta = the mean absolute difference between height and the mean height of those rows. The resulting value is 0.102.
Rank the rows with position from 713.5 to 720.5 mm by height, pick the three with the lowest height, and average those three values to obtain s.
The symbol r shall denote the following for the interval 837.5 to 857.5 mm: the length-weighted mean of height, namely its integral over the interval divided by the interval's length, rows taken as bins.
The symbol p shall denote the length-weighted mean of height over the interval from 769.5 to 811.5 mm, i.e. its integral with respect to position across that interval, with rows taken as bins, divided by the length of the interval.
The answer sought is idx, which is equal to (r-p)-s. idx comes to -1.84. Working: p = 1.88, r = 1.92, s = 1.88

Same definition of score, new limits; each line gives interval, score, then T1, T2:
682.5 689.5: 3.78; 0.026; 1.90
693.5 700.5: 3.69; 0.042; 1.87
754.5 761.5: 3.73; 0.036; 1.88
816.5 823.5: 4.11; 0.073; 2.09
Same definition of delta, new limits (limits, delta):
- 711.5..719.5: 0.056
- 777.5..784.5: 0.059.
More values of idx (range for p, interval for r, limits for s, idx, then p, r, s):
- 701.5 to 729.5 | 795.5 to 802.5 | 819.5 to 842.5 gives -1.92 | 1.88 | 1.89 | 1.92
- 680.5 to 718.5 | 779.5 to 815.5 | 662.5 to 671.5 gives -1.98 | 1.89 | 1.90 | 1.98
